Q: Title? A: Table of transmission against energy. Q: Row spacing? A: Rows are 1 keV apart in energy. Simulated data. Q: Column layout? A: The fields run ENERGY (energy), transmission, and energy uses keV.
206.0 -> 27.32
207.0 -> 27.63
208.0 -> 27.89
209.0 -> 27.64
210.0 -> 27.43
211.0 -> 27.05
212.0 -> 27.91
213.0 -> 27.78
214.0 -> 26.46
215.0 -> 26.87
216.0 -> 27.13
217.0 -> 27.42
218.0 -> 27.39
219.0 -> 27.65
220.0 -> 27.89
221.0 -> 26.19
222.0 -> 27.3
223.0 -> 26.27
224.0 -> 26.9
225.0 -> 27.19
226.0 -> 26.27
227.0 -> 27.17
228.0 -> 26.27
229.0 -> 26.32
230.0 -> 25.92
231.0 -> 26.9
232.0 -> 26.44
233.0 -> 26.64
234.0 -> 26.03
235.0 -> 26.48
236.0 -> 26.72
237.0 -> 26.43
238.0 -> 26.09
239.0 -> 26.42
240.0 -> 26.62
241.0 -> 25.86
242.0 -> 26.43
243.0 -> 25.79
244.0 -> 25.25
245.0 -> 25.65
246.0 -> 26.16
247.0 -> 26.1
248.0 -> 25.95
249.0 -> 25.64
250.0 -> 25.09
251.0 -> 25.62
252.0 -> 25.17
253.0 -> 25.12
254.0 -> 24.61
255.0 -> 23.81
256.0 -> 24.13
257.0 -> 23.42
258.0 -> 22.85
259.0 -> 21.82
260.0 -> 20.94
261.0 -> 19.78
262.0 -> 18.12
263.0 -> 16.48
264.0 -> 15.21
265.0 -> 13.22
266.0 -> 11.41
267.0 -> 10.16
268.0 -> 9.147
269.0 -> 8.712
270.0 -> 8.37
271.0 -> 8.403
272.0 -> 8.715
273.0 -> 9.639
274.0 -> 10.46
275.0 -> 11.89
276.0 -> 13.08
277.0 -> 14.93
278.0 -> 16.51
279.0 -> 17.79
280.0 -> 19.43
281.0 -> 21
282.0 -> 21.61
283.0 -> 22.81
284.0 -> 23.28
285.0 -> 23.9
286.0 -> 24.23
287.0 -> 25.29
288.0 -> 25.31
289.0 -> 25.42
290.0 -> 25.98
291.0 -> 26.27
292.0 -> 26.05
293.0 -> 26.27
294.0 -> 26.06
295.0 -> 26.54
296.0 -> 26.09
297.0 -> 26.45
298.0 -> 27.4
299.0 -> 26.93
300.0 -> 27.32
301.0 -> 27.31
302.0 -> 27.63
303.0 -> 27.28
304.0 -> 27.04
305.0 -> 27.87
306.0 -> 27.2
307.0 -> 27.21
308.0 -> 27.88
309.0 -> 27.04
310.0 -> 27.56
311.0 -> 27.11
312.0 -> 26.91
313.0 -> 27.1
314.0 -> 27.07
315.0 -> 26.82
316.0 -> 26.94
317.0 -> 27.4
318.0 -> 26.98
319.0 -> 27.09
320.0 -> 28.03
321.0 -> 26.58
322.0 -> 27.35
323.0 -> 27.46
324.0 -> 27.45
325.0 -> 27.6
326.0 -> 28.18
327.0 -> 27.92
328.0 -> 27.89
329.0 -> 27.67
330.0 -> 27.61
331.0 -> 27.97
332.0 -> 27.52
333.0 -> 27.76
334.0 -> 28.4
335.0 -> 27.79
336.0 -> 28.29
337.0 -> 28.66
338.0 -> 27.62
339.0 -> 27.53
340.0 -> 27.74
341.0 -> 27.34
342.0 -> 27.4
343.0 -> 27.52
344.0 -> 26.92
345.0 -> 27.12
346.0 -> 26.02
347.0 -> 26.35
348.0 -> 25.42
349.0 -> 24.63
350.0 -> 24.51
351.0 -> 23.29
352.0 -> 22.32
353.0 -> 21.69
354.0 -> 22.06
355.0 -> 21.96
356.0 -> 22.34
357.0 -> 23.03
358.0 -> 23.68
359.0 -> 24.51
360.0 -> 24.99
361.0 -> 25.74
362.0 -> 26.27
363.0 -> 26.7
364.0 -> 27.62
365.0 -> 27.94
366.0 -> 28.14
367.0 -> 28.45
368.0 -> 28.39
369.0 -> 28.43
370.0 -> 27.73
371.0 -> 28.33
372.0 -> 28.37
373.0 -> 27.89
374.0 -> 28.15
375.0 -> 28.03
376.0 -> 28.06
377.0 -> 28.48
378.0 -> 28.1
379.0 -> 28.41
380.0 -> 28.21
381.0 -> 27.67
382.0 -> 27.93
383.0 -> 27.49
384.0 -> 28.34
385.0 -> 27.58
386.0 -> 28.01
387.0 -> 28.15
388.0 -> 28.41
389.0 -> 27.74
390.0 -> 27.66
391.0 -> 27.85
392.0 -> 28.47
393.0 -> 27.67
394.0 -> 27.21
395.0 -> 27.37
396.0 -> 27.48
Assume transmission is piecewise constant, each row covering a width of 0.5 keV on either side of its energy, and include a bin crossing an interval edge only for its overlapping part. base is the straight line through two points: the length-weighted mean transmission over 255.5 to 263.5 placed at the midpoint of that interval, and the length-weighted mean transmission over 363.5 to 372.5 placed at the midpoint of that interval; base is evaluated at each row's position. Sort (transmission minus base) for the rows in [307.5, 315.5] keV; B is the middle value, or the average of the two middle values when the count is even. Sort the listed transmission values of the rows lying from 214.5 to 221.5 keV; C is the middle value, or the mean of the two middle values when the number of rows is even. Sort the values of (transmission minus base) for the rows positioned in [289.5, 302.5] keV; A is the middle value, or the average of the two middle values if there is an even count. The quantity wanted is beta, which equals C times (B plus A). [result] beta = 162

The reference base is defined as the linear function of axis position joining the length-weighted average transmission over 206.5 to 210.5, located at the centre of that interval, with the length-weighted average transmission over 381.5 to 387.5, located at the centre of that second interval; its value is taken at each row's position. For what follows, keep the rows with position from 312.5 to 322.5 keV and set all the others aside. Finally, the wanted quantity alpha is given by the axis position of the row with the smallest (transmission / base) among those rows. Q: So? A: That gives 321.0 keV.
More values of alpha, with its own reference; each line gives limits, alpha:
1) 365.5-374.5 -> 370.0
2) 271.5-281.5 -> 272.0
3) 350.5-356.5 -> 353.0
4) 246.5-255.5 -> 255.0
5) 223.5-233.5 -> 230.0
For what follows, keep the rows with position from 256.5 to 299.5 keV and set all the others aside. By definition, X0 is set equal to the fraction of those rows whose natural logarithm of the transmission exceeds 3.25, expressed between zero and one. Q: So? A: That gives 0.2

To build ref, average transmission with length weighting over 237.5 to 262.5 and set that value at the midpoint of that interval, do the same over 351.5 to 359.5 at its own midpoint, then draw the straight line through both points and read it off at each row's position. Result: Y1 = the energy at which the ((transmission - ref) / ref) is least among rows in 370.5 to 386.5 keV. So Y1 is 383.0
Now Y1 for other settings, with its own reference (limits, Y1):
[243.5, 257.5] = 257.0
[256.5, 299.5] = 270.0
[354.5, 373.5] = 355.0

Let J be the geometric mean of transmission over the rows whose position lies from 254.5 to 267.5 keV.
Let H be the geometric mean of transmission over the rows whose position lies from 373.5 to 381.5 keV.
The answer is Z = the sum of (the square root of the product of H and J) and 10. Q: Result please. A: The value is 32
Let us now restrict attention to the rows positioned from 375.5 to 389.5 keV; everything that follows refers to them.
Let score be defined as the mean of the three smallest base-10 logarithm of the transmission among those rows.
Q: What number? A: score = 1.44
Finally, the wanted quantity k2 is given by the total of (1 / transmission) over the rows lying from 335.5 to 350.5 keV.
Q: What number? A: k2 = 0.56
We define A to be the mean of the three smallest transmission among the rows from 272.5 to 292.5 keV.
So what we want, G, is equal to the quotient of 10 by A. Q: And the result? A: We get 0.94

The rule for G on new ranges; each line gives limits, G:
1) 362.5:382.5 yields 0.37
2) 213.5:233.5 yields 0.38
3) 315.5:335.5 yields 0.37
